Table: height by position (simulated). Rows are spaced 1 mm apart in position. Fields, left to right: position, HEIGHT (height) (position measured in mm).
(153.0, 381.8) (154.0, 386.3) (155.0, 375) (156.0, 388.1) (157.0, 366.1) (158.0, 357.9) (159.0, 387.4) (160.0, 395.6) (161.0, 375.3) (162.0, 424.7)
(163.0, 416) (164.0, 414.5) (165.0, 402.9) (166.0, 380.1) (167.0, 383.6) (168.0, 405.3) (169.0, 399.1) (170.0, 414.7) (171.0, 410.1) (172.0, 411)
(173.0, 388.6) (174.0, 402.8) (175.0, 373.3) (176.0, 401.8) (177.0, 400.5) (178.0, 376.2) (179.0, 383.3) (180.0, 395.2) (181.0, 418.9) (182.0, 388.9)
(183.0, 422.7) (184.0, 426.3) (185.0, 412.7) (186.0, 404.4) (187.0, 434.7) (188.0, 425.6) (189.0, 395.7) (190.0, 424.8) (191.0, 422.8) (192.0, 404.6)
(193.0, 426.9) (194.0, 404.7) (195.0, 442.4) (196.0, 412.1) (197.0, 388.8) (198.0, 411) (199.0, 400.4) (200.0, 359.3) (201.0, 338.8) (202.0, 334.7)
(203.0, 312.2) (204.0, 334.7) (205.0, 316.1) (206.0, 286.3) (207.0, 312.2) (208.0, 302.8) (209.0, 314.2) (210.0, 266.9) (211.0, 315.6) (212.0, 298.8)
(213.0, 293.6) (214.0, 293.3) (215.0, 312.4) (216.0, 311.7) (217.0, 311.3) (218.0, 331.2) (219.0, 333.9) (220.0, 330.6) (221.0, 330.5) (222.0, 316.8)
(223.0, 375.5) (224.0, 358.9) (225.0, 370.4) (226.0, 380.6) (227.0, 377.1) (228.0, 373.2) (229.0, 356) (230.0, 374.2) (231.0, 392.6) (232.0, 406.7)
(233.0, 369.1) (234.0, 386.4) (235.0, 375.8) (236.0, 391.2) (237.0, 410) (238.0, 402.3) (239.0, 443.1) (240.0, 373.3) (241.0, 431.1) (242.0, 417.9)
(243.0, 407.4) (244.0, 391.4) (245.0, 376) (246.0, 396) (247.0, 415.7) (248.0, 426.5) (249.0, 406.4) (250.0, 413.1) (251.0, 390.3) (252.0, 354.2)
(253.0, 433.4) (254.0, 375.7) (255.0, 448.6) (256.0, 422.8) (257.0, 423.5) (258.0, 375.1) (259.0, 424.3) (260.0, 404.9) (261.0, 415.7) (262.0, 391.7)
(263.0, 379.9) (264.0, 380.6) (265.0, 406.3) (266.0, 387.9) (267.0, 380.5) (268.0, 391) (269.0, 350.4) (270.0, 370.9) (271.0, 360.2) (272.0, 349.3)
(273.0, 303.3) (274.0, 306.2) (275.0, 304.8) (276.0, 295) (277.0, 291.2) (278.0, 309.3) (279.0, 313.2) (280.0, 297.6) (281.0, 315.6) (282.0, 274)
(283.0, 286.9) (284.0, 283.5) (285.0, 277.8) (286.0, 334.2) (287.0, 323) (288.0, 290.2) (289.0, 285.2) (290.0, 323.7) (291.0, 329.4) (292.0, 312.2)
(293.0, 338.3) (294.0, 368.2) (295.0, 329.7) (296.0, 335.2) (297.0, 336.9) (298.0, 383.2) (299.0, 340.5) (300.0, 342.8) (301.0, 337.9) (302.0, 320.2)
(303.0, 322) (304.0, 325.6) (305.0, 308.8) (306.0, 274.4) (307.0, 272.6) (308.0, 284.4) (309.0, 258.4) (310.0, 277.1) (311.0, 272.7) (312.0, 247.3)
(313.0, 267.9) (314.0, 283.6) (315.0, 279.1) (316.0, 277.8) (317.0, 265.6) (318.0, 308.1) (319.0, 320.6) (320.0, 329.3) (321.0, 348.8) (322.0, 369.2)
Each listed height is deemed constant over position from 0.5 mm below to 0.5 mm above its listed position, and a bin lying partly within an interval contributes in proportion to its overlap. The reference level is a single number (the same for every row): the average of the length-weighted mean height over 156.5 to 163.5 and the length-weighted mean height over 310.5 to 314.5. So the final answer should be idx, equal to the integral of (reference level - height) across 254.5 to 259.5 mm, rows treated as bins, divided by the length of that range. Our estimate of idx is -90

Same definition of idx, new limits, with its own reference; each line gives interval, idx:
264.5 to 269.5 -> -55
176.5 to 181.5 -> -66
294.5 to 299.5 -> -17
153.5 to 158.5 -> -46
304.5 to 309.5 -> 49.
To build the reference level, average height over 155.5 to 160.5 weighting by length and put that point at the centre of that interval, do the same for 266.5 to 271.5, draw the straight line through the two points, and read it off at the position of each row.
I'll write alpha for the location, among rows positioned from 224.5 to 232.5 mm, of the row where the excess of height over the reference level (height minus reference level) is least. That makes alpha 229.0 mm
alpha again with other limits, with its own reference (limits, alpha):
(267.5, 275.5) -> 273.0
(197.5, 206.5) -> 206.0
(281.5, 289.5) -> 282.0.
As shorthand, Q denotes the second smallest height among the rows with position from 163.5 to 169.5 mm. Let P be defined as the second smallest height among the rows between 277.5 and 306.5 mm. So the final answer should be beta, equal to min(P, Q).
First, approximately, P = 274.4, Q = 383.6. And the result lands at 274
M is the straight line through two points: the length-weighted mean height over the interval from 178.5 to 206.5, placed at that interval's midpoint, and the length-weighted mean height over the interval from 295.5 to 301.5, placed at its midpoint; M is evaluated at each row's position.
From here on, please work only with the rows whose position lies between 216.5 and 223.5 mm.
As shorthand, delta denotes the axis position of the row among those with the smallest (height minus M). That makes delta 217.0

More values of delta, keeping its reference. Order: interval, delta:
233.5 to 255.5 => 252.0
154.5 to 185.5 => 158.0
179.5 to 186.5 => 182.0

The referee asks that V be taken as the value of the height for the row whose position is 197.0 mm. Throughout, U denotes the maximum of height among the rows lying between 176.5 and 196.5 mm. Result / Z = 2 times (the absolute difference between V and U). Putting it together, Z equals 107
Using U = 442.4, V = 388.8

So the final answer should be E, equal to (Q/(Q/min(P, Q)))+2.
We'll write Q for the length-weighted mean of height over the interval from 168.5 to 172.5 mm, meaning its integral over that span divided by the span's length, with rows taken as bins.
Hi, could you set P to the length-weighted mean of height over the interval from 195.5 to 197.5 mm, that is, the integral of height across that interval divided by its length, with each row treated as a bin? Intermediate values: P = 400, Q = 409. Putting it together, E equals 402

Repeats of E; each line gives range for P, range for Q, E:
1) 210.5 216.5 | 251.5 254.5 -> 306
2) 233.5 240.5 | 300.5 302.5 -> 331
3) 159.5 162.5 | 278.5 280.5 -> 307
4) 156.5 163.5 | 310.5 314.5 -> 270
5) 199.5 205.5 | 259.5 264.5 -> 335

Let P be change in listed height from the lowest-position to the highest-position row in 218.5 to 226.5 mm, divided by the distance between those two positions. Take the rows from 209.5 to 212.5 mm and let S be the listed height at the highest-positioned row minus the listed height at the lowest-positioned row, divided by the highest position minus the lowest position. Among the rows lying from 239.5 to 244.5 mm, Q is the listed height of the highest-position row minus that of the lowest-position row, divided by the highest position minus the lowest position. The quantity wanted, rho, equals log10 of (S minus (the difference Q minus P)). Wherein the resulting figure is 1.3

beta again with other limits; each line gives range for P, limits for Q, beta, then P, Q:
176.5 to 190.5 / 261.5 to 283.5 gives 287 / 383.3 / 286.9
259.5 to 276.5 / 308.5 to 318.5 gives 258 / 303.3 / 258.4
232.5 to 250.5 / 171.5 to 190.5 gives 373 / 373.3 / 376.2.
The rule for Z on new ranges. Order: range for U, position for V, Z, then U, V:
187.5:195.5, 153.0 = 121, 442.4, 381.8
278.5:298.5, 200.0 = 48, 383.2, 359.3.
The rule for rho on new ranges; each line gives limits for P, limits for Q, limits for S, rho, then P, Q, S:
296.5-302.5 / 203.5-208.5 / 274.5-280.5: 0.5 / -3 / -8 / -1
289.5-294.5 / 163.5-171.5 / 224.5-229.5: 0.9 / 11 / -1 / -4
